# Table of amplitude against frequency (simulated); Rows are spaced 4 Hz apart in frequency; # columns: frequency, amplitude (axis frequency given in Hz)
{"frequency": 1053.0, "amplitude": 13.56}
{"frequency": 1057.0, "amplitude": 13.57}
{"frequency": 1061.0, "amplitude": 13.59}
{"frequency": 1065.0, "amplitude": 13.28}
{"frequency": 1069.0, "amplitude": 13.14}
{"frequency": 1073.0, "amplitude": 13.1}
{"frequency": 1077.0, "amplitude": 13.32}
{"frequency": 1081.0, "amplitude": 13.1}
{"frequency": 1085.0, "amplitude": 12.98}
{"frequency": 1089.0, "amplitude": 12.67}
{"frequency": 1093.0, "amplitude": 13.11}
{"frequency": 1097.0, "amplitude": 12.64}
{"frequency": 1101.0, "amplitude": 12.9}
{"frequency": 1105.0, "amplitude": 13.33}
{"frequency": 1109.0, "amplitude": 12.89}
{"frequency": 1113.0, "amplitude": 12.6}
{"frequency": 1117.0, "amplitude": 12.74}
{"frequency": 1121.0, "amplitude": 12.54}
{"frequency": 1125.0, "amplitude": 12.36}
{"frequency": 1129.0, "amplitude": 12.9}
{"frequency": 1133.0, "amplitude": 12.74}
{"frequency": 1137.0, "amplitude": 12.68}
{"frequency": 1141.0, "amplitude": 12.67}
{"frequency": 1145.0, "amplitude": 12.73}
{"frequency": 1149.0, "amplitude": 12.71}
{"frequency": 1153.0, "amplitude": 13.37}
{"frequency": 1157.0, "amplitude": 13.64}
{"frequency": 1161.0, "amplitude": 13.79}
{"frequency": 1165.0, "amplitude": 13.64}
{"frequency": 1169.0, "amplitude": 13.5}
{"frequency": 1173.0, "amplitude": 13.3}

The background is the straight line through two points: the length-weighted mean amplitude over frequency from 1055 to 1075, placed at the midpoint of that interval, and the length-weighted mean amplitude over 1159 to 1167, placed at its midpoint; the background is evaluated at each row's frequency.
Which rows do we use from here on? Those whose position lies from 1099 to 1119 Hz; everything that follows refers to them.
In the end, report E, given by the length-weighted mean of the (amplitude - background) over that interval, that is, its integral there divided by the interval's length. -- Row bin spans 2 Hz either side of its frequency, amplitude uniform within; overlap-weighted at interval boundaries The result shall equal -0.61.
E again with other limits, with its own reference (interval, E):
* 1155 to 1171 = -0.07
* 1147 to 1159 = -0.44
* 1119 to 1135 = -0.94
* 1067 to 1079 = -0.18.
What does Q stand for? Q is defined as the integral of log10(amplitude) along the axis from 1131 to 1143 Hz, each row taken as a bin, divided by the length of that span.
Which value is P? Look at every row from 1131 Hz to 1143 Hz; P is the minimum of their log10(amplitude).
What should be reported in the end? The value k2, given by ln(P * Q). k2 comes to 0.196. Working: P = 1.10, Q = 1.10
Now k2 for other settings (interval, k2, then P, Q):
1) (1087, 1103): 0.200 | 1.10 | 1.11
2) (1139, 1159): 0.206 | 1.10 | 1.11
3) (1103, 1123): 0.196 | 1.10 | 1.11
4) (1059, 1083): 0.226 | 1.12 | 1.12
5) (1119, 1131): 0.184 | 1.09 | 1.10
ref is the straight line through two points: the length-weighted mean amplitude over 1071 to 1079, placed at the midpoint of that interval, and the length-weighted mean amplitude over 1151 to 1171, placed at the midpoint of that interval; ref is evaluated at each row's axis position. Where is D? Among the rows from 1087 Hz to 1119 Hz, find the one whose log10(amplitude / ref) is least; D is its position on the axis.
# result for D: 1113.0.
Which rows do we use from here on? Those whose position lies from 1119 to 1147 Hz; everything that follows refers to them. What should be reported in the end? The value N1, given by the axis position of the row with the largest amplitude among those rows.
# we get 1129.0 Hz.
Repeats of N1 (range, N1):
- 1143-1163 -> 1161.0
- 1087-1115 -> 1105.0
